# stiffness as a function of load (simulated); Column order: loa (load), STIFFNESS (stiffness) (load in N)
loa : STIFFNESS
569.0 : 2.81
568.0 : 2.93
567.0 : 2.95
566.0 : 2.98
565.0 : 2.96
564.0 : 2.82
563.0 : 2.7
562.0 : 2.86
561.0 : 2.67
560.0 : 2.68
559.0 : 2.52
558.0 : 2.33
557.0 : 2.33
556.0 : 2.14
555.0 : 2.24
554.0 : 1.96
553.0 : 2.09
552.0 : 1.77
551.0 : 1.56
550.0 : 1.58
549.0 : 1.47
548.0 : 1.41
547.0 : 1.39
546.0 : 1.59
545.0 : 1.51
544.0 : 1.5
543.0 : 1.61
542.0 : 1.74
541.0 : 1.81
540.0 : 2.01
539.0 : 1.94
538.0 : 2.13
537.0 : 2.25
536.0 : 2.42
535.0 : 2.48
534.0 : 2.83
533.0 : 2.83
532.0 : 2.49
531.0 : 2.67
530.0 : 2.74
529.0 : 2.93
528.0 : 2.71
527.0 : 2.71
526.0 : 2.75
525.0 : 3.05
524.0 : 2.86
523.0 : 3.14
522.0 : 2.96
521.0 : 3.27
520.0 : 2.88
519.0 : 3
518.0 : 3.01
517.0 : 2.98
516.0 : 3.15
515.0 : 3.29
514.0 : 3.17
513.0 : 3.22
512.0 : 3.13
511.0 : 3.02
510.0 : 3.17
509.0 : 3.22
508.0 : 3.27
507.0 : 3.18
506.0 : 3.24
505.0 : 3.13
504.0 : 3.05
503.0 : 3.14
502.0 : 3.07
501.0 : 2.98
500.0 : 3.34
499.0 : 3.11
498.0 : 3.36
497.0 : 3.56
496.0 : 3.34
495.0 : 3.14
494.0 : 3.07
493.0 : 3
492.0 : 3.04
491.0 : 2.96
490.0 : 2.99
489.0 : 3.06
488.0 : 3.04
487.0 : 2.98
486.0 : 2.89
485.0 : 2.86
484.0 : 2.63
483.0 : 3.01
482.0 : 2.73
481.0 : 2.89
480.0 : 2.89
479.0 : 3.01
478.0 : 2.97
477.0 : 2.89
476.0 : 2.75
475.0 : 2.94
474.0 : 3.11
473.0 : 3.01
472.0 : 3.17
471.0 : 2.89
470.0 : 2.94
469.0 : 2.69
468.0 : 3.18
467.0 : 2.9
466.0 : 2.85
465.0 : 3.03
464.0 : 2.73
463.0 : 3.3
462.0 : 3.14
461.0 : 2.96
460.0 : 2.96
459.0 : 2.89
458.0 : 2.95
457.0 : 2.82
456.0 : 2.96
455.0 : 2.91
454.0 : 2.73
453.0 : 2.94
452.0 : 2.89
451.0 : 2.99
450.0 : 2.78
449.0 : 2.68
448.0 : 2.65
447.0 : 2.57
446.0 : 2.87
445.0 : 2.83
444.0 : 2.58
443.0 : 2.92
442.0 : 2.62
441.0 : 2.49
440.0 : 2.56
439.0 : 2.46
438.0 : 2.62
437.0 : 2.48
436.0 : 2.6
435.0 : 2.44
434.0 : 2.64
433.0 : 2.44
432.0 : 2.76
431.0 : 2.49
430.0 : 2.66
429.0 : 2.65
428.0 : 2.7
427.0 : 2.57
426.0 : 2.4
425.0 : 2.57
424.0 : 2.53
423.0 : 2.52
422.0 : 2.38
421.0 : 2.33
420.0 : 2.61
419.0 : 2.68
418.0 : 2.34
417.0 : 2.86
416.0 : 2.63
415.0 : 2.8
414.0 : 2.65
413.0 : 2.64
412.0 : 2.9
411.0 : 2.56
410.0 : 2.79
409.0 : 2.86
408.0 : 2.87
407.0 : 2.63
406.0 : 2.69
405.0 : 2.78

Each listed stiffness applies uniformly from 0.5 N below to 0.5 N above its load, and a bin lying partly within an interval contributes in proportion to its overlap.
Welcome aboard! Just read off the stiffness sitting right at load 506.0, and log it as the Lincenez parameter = 3.24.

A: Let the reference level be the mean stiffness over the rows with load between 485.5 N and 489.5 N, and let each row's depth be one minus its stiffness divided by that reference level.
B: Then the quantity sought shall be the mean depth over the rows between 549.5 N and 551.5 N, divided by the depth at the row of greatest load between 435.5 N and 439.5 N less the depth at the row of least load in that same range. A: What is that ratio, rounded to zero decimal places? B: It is 10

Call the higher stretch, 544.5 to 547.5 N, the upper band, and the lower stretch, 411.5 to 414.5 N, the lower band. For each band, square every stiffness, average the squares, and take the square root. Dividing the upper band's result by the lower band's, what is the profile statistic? 0.55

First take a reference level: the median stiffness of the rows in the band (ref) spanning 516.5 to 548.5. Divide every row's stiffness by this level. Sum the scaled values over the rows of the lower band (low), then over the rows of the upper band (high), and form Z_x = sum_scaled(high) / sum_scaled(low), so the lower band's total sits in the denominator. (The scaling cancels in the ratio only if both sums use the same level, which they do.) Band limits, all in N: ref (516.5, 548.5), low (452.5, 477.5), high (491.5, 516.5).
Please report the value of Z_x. 1.08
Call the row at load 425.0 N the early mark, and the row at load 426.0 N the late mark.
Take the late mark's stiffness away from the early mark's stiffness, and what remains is 0.2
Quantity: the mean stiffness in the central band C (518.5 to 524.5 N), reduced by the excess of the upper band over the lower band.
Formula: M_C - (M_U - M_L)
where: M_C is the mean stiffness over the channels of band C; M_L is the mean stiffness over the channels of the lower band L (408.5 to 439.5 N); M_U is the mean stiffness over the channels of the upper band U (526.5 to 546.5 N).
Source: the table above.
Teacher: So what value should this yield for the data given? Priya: 3.4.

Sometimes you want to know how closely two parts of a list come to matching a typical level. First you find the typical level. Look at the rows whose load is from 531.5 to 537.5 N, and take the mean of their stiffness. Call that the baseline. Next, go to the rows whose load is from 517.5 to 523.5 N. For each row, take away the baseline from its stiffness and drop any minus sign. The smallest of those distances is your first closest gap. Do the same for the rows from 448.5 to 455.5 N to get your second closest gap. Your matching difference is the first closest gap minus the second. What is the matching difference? 0.2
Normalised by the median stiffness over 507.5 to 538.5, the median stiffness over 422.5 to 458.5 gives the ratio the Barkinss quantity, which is 0.89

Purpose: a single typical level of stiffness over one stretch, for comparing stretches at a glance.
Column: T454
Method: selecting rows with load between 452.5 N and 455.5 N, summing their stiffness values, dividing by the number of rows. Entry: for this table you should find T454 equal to 2.86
